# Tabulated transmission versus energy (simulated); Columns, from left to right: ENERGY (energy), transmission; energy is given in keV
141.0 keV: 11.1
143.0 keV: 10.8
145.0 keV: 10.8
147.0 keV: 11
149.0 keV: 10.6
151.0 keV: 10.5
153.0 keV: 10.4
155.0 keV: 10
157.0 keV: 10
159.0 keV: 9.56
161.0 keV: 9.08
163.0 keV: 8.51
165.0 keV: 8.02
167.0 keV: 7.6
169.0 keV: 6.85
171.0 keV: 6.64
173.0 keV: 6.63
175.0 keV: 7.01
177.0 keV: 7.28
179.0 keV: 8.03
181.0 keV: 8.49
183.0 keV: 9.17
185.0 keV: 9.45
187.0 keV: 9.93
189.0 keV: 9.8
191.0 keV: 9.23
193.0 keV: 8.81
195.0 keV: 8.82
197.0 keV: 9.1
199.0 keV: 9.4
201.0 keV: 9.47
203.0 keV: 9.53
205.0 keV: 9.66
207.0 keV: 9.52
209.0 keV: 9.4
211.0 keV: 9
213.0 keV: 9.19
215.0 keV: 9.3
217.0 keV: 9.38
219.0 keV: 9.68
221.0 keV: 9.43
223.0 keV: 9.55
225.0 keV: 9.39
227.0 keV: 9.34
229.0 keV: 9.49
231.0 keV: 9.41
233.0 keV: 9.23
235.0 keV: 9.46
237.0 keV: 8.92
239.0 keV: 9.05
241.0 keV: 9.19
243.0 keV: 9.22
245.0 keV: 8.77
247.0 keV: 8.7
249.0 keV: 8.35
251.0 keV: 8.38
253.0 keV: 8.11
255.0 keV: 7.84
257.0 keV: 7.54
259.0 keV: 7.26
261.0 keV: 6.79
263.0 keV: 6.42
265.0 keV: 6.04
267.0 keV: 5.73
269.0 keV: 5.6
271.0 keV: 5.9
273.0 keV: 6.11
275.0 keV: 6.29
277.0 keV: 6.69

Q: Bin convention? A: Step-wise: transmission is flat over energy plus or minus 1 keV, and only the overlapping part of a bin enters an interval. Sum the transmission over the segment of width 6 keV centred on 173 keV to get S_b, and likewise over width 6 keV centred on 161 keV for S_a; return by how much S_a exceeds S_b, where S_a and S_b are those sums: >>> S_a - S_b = 7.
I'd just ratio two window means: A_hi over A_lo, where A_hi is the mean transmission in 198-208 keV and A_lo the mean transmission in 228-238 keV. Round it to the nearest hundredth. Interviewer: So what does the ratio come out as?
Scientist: 1.02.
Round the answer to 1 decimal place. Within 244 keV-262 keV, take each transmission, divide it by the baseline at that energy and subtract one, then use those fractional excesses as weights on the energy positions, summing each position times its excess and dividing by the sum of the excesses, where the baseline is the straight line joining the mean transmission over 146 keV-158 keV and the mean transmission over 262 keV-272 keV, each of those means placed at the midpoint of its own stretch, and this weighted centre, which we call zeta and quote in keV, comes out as 251.7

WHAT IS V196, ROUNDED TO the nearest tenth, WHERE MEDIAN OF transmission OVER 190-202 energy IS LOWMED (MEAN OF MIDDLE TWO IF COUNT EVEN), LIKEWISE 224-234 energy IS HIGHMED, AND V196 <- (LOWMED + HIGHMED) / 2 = 9.3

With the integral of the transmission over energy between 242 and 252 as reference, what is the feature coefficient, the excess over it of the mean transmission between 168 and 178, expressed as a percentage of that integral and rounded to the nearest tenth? -92.1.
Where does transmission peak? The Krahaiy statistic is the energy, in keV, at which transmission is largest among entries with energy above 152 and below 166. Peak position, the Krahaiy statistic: 153.0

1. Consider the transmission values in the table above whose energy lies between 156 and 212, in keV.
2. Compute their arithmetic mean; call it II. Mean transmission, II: 8.7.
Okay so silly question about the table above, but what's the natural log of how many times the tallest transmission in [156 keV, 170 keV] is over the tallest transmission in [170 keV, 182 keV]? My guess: 0.16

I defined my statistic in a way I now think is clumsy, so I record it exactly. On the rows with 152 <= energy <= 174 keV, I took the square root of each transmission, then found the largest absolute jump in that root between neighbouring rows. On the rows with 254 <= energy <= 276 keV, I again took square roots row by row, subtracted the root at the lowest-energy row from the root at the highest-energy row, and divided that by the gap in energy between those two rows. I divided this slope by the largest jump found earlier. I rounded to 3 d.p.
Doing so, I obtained -0.105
